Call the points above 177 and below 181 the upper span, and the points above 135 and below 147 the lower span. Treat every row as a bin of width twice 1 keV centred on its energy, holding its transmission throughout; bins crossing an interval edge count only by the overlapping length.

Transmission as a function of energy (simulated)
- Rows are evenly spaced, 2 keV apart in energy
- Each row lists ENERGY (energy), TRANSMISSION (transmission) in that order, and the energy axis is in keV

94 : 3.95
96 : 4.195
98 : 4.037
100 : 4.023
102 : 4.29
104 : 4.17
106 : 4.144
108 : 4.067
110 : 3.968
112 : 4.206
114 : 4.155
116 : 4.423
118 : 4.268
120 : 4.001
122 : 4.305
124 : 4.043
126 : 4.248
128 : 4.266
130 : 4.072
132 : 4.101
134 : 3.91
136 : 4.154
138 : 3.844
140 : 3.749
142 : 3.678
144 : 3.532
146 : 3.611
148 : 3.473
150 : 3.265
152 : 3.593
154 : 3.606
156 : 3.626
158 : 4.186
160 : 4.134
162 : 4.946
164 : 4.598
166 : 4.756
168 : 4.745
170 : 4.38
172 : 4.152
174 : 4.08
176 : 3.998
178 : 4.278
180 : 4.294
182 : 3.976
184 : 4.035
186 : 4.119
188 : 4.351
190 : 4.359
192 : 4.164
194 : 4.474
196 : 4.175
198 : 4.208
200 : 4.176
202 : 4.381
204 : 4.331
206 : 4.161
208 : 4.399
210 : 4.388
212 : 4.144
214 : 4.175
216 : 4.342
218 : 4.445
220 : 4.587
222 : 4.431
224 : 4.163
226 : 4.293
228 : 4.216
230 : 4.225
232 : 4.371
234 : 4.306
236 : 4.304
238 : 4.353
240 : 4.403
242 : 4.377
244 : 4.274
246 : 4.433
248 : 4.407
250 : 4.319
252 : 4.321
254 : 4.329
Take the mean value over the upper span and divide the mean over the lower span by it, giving 0.88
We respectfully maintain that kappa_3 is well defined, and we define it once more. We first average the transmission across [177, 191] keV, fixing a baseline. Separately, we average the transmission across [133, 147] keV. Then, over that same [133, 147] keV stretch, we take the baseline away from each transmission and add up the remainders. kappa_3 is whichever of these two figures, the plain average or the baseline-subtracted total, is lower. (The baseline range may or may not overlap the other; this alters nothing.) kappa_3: -2.9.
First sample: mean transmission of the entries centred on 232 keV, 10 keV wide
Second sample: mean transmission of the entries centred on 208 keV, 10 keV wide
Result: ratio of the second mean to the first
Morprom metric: 1.00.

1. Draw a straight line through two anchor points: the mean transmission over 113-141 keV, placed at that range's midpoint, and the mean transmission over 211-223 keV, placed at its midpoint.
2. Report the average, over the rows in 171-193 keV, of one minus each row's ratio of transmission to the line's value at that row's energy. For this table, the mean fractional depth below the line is 0.022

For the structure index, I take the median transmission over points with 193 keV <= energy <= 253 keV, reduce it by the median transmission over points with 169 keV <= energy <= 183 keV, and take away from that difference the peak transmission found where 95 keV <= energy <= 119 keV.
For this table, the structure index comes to -4.25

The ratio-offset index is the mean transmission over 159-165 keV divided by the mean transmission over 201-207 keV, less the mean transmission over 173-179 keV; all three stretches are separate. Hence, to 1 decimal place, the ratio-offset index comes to -3.1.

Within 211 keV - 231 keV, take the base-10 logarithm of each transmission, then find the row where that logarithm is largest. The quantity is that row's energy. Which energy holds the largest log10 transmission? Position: 220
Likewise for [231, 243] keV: 240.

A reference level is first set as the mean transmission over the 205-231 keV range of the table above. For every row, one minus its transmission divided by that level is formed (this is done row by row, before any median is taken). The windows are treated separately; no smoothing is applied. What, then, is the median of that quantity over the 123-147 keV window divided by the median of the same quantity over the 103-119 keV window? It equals 2.30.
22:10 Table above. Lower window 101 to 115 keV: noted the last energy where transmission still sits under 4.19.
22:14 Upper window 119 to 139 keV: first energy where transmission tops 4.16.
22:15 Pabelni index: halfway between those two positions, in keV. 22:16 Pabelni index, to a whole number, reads 118 keV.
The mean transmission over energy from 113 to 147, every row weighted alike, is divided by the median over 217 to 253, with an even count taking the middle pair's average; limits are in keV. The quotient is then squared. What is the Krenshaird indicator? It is 0.86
